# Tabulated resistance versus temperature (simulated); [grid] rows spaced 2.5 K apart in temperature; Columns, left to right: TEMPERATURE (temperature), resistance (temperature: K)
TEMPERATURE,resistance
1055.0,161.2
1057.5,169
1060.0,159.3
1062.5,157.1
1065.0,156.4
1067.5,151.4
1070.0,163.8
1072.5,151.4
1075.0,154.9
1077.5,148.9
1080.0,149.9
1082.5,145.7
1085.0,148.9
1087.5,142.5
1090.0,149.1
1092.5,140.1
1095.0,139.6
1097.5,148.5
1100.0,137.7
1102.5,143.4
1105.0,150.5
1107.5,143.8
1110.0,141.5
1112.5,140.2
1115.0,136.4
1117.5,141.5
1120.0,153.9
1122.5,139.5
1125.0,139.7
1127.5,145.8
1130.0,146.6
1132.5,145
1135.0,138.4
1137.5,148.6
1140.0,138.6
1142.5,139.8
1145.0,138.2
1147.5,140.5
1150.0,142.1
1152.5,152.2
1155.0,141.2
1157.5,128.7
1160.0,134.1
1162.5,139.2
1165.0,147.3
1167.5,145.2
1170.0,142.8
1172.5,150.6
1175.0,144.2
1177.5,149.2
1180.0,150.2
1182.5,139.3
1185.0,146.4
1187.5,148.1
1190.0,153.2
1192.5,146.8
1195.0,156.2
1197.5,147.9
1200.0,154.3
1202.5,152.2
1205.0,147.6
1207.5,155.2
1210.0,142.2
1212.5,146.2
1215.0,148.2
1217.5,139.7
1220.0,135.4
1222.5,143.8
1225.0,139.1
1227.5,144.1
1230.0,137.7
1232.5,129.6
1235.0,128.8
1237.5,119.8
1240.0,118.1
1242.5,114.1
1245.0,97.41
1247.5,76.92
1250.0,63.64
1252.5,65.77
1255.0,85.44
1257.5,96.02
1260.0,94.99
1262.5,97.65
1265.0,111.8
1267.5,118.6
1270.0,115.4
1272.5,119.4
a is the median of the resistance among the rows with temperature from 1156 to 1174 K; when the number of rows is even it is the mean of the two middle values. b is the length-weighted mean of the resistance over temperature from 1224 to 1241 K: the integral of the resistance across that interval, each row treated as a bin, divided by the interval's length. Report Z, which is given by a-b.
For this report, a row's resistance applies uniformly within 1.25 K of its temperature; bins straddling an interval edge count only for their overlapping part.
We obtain 12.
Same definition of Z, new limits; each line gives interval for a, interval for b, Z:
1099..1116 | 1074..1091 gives -7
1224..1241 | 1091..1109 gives -14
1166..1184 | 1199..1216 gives -4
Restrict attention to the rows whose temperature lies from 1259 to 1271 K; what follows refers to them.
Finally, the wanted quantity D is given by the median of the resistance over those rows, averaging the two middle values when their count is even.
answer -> 112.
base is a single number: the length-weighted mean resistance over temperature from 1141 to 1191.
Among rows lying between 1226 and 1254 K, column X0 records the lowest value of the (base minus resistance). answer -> -1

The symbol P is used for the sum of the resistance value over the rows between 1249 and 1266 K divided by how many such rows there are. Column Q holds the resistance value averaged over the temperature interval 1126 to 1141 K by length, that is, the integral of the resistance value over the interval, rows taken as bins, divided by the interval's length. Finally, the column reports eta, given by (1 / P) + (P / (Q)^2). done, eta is 0.0156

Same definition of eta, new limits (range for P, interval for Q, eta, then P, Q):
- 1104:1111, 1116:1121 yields 0.0136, 145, 147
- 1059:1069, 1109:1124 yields 0.0141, 156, 142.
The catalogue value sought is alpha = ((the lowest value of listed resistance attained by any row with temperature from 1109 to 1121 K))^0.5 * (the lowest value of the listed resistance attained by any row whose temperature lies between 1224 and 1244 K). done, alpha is 1333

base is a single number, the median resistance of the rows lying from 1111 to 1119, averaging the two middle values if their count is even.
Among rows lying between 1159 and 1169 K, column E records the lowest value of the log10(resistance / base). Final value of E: -0.019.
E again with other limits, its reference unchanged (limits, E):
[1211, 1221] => -0.015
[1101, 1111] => 0.004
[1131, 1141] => -0.006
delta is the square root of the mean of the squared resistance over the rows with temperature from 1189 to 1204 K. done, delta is 152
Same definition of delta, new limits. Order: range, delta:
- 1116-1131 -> 145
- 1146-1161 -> 140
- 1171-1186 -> 147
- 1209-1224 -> 143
